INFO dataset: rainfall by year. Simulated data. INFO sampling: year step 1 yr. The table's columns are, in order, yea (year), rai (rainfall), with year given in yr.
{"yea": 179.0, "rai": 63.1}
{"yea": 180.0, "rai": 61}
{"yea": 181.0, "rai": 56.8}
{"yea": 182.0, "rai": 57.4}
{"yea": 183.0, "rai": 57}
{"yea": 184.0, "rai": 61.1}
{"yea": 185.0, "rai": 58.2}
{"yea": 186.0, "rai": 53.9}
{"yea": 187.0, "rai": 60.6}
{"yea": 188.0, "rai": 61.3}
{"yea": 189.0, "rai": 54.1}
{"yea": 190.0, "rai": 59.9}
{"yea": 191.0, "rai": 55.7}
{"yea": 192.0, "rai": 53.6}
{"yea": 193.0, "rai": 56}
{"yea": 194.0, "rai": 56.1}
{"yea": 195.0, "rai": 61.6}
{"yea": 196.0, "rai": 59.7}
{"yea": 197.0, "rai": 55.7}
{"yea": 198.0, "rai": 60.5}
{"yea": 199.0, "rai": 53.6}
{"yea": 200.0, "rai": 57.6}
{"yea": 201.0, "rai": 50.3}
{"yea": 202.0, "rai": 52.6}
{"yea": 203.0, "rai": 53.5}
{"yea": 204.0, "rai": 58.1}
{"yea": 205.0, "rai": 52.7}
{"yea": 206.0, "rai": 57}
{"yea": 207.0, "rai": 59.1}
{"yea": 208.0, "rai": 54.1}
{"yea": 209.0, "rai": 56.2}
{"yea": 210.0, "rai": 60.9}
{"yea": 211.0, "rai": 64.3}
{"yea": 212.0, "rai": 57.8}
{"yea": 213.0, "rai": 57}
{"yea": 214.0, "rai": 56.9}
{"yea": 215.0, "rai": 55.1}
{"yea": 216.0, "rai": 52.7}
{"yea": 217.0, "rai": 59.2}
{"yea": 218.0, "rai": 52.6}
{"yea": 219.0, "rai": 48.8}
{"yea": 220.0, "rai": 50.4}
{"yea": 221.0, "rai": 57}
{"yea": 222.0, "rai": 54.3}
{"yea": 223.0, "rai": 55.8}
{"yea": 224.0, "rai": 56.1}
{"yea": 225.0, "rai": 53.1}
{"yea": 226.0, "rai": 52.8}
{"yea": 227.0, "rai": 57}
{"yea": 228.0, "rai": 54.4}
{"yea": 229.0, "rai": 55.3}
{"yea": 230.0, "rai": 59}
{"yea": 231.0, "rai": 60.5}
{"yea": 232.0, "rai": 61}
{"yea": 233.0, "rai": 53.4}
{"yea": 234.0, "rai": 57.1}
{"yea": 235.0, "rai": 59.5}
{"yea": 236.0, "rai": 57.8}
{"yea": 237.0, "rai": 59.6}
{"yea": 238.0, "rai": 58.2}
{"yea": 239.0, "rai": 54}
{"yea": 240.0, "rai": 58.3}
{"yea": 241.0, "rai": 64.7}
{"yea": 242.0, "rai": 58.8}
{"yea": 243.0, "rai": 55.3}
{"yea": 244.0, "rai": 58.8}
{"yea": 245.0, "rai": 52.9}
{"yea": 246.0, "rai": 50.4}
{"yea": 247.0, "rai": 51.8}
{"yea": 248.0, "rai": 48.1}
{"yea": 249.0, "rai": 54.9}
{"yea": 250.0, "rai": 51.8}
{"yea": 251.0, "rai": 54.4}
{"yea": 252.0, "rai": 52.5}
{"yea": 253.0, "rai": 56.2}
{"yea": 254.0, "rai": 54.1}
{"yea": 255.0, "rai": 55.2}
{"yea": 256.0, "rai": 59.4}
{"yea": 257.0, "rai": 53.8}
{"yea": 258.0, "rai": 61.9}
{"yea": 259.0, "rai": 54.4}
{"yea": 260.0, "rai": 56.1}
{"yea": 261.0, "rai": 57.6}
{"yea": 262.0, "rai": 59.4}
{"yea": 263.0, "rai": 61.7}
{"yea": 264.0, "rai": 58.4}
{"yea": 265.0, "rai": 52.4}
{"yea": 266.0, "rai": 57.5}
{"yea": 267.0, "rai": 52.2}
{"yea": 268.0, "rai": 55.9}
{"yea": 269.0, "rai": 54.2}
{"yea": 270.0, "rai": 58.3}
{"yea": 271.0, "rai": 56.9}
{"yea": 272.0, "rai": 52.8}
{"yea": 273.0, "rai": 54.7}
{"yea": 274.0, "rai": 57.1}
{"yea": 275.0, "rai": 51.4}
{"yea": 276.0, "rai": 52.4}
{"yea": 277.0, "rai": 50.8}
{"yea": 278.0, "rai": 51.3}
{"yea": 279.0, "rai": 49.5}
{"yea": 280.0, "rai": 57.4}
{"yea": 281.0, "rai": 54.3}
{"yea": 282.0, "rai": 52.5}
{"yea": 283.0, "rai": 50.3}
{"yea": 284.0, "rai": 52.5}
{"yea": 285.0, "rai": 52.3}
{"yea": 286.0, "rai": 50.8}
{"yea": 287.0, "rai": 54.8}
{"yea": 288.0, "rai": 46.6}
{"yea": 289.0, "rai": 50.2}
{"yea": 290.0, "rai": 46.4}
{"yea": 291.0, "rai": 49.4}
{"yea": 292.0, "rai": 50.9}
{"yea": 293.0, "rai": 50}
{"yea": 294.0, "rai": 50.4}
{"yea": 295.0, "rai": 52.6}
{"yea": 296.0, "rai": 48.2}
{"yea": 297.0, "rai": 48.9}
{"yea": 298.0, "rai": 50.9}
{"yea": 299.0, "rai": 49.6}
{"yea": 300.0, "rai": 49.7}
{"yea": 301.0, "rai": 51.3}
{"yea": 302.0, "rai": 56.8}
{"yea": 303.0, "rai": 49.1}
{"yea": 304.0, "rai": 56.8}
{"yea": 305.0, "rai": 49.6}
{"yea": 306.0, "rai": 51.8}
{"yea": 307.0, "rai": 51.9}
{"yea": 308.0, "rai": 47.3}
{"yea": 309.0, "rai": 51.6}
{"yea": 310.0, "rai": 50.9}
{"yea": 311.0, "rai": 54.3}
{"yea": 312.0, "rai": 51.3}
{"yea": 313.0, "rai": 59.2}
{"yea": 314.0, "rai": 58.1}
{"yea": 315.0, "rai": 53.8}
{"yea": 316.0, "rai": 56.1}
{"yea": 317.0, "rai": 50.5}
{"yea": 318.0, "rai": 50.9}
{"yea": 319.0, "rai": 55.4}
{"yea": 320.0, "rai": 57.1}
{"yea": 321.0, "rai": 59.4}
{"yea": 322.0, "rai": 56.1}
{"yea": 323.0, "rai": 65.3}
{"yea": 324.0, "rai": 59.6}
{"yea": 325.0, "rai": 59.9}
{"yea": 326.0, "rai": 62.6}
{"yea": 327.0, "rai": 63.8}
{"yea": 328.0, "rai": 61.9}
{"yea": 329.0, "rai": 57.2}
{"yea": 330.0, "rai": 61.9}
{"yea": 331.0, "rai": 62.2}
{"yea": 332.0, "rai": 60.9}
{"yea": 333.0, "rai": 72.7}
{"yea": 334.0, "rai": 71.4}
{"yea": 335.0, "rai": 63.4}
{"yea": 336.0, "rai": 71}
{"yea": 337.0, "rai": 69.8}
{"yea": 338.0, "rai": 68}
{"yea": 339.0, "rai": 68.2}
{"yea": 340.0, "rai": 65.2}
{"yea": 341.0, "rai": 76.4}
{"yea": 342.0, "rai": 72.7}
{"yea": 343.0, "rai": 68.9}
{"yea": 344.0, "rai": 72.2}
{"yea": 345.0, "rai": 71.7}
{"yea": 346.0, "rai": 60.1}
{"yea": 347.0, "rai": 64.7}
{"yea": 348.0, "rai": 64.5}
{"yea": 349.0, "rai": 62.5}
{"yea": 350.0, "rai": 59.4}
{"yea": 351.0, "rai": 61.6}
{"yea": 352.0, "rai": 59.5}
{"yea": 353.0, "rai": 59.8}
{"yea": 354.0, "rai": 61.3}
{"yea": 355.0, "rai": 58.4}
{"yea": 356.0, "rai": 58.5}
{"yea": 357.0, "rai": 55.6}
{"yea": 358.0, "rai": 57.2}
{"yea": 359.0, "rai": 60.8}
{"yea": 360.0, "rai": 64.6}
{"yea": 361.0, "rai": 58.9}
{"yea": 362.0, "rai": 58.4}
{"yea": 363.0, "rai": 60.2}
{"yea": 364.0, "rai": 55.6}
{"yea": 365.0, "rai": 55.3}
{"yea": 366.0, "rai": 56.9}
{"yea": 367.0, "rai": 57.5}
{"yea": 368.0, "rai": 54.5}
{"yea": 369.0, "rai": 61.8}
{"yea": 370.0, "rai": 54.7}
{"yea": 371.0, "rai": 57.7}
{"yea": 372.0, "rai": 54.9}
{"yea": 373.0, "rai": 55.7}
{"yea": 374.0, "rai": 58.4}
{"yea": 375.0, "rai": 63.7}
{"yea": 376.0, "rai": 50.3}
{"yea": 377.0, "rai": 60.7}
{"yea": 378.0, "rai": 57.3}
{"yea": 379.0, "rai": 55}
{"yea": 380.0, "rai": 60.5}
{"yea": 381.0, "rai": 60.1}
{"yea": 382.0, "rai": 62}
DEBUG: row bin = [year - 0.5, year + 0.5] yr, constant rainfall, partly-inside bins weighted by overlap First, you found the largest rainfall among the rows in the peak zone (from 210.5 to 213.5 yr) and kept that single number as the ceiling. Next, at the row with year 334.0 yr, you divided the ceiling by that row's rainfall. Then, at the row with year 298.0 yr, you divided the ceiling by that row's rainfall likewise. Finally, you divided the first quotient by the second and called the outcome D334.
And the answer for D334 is 0.71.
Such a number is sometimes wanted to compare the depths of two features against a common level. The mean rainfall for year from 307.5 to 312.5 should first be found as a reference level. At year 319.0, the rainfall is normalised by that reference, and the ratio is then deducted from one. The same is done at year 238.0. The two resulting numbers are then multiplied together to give 0.012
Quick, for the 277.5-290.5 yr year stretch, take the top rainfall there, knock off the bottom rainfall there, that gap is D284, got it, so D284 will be 11.0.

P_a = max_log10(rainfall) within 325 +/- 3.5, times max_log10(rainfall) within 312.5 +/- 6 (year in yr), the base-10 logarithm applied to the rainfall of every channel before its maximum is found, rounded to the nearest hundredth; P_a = 3.22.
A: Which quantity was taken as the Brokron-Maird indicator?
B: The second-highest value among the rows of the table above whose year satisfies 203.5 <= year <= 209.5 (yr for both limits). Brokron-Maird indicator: 58.1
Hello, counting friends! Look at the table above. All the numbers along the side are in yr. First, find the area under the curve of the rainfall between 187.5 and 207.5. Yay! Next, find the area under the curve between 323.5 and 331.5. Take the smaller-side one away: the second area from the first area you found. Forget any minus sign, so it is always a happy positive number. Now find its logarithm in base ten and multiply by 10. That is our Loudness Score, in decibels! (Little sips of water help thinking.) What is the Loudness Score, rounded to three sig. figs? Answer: 28.1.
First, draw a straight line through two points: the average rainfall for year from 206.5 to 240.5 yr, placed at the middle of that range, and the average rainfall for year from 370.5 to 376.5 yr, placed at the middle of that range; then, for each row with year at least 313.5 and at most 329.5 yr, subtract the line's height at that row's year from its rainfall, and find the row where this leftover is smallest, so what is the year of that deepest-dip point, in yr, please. 317.0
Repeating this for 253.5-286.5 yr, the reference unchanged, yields 279.0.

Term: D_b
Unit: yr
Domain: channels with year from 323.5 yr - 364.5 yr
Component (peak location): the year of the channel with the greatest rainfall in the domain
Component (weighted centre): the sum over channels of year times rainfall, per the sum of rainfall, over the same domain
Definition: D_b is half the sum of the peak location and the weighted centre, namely 342.3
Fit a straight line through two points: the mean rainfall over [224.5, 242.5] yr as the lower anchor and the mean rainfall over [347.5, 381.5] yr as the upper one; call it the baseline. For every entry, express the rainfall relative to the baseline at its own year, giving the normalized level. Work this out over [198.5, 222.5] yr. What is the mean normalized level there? 0.97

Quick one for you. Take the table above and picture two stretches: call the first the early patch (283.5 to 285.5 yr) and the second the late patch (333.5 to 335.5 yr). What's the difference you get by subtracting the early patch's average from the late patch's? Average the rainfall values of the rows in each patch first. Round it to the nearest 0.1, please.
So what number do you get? 15.0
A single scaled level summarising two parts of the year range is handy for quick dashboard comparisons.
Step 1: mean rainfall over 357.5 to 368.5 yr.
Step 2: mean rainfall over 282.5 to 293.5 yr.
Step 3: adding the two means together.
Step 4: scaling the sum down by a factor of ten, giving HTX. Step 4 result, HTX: 10.9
